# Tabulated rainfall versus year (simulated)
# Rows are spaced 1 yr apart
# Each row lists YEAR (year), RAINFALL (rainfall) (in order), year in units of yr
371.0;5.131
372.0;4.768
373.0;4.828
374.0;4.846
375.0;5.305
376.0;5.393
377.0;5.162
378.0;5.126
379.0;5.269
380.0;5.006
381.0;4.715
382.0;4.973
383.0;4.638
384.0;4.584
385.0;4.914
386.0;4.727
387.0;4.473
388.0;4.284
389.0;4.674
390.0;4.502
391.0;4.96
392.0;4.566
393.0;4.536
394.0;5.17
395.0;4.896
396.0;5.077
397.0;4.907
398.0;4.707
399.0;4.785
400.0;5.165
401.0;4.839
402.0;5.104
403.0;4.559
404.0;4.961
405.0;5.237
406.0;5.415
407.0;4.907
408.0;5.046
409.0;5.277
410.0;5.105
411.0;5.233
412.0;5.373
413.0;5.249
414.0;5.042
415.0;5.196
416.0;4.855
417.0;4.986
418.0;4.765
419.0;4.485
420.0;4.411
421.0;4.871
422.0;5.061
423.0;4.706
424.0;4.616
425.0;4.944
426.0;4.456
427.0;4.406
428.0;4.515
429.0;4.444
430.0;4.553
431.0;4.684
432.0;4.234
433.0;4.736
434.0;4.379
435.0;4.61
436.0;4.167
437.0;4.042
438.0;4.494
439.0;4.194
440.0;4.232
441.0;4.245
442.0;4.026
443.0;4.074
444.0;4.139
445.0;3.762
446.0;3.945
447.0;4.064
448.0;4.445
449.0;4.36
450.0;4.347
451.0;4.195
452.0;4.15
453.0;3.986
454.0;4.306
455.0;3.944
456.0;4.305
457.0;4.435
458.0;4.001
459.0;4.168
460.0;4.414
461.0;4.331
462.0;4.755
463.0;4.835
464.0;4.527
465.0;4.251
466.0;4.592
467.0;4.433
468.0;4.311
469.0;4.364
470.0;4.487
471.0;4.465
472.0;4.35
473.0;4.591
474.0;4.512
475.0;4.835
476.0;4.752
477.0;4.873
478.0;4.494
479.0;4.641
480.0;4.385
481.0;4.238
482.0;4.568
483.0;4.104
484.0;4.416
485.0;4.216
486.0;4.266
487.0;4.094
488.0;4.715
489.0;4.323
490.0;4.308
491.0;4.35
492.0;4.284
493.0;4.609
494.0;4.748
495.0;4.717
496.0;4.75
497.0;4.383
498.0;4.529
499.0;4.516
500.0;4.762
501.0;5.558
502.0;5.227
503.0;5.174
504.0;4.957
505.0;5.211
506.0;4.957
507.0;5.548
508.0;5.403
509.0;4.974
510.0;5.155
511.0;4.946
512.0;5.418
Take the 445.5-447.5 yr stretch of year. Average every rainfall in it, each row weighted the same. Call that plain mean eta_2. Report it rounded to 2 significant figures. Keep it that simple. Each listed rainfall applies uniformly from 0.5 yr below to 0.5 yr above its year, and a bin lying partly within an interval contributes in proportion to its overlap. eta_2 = 4.0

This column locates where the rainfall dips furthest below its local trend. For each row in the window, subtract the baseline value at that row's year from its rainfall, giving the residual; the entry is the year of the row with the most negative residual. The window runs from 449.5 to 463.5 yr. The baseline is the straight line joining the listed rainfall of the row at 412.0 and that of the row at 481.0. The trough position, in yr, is 455.0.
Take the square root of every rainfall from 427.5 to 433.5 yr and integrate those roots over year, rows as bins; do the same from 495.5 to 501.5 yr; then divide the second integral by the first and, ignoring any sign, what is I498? 1.02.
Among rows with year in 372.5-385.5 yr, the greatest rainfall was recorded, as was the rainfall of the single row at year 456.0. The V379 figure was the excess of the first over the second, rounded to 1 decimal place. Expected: 1.1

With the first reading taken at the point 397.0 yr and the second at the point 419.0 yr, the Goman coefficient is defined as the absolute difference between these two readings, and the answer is 0.42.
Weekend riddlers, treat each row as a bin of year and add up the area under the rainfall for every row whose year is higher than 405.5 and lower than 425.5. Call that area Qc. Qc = 100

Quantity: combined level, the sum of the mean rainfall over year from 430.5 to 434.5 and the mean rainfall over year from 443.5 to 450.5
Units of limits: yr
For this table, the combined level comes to 8.66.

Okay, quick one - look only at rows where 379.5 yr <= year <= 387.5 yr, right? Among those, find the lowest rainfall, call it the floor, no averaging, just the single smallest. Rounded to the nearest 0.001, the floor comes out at 4.473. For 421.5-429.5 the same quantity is 4.406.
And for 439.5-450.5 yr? 3.762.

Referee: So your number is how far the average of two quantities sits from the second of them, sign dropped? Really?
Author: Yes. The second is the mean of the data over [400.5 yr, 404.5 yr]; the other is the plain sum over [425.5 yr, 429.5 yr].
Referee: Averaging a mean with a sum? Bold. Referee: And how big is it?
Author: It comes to 6.5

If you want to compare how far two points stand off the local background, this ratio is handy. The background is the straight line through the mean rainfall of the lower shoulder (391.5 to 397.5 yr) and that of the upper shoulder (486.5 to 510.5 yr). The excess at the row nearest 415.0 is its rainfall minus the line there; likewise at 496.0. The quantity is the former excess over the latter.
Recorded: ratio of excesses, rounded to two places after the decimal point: -6.51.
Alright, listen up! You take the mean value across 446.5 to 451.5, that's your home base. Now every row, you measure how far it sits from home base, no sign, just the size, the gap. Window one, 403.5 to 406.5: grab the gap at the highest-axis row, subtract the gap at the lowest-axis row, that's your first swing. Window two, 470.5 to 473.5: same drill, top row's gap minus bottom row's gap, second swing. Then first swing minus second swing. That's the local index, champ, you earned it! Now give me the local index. 0.33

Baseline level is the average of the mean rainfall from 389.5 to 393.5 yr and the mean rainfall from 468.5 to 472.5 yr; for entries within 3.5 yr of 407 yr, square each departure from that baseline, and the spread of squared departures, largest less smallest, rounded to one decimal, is 0.6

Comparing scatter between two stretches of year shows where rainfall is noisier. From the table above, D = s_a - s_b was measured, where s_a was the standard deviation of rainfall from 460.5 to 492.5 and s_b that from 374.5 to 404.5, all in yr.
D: -0.07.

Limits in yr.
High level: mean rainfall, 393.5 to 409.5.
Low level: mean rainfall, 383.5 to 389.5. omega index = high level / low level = 1.09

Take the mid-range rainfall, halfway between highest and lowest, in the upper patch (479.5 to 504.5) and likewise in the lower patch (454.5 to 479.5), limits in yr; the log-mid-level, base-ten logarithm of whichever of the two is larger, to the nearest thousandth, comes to 0.684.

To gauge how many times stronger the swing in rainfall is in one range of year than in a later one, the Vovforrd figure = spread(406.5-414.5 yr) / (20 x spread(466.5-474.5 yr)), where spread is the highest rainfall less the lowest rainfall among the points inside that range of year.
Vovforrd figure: 0.08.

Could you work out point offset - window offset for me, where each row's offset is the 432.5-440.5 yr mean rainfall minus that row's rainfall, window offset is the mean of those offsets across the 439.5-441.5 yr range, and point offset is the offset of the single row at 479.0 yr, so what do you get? -0.40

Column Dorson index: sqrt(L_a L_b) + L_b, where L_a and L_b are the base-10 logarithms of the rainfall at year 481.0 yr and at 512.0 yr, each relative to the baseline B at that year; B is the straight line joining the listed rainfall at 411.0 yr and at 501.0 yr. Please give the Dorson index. 0.03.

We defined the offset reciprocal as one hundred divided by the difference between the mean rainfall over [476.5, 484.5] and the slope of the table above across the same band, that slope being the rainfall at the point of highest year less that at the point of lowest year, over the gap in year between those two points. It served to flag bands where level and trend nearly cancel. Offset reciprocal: 22.1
